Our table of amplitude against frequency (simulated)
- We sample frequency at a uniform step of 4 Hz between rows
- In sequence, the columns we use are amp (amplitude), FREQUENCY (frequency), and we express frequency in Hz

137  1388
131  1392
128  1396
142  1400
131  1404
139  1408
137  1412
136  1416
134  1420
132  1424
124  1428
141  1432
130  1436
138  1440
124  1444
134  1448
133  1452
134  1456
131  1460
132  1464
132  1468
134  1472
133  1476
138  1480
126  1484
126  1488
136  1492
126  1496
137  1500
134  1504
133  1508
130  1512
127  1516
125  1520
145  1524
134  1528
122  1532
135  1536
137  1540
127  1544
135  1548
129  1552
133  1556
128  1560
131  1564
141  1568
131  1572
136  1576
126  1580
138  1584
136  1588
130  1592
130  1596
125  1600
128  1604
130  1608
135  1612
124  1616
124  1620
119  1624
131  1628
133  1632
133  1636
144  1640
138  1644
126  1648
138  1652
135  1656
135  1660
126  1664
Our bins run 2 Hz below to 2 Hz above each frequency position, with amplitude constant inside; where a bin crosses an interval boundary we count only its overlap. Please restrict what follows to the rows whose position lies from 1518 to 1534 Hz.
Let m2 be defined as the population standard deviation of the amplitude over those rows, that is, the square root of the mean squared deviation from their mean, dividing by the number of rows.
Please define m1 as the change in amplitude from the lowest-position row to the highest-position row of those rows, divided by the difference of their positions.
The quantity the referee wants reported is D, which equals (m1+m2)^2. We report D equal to 76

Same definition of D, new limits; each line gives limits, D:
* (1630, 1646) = 24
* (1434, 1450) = 30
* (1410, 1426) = 2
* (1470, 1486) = 13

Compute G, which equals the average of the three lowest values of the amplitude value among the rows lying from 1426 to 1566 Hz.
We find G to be 123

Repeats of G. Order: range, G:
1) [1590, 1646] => 122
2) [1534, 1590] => 127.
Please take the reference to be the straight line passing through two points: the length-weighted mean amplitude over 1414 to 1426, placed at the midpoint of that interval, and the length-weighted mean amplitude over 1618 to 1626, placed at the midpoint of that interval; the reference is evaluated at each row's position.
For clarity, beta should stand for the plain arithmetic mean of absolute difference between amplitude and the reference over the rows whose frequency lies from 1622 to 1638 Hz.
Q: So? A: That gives 9.2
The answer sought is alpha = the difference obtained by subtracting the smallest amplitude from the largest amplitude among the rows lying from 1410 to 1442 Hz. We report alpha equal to 17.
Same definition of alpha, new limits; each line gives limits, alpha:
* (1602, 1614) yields 7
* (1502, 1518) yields 7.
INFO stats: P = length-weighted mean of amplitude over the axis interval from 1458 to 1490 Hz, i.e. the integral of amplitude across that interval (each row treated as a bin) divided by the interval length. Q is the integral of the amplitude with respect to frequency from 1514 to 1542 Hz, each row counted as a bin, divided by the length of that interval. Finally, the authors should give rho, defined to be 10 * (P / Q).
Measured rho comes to 10.0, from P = 131.5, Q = 132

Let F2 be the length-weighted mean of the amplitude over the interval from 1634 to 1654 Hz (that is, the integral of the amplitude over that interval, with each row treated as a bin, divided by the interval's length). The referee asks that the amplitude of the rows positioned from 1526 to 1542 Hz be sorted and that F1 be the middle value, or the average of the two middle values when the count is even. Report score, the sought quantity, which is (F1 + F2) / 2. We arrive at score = 135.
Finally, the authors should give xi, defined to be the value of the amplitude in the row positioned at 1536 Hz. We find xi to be 135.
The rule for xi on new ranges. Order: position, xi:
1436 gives 130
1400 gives 142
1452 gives 133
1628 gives 131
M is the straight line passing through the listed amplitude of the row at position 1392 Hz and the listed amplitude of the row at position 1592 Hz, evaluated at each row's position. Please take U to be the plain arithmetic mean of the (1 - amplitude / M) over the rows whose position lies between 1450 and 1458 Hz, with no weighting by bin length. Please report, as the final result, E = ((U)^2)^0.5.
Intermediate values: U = -0.02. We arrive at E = 0.02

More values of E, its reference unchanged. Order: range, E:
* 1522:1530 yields 0.07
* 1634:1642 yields 0.07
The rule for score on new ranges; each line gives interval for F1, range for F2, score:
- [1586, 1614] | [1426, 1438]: 131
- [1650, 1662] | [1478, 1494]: 133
